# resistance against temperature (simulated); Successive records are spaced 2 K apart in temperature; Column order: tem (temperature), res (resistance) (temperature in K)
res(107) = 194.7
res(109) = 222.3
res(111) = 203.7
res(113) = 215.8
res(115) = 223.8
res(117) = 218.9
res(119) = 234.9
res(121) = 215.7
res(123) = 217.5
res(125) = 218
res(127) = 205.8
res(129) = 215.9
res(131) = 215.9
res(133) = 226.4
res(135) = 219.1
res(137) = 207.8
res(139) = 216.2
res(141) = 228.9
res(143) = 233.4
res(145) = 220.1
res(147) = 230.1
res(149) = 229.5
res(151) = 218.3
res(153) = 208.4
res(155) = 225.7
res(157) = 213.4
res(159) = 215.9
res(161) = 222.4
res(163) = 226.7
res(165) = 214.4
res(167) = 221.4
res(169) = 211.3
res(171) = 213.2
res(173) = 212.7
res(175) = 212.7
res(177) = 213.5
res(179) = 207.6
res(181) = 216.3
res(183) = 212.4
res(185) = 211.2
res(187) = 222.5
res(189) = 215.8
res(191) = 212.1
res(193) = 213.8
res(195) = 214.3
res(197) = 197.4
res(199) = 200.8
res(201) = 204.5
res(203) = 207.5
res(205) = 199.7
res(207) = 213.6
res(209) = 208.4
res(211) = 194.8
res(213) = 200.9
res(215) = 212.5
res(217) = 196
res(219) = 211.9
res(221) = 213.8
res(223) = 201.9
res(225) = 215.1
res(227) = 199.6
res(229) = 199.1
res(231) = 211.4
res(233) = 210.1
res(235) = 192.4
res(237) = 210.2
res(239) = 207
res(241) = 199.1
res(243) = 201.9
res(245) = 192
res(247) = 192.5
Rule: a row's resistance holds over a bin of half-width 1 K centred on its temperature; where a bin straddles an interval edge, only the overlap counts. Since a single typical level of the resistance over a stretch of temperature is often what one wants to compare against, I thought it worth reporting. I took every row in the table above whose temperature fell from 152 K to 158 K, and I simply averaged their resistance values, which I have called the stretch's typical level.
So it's 216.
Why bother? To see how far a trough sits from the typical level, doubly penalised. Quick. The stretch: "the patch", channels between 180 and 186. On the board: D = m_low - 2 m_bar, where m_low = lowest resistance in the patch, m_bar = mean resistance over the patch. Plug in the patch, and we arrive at -215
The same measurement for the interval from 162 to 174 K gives -222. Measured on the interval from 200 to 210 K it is -214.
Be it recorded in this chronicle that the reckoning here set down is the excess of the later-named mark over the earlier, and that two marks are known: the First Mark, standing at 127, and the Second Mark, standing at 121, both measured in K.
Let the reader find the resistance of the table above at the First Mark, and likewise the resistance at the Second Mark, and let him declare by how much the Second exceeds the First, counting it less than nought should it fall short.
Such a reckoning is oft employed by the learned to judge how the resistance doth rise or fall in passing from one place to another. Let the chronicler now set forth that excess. 10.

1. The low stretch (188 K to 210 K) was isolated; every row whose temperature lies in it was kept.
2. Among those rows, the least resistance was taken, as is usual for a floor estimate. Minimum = 197.4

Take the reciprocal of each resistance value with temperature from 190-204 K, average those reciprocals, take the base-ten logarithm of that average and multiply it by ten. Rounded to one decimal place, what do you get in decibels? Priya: -23.2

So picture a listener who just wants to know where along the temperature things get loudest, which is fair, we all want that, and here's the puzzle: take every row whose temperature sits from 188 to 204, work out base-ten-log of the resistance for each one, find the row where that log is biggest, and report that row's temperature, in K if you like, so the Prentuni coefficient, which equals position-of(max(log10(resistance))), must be 189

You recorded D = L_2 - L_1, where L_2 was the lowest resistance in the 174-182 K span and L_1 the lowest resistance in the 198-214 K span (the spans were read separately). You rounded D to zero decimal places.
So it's 13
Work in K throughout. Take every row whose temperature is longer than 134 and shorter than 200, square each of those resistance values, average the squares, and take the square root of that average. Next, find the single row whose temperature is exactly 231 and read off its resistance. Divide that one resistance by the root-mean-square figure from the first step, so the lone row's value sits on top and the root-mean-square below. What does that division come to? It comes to 0.976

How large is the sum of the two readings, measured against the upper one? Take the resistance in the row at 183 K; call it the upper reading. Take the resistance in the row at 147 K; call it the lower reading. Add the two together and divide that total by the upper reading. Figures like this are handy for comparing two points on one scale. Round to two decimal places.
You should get 2.08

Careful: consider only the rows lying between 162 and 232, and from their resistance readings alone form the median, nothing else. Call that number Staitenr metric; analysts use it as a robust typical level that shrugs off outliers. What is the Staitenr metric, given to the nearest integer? 212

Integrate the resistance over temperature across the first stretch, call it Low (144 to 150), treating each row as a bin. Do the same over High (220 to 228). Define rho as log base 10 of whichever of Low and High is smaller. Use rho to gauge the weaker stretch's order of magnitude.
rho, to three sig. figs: 3.13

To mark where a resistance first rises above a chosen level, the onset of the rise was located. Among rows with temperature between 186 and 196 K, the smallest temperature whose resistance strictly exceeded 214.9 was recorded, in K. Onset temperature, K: 187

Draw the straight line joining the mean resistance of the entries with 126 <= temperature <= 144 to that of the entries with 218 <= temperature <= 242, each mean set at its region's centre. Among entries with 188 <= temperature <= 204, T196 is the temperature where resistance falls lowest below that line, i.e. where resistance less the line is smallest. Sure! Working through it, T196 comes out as 197 K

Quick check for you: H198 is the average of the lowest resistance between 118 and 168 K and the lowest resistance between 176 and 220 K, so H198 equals 200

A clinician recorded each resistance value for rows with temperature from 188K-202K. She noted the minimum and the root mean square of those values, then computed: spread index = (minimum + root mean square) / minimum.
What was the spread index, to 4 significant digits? 2.056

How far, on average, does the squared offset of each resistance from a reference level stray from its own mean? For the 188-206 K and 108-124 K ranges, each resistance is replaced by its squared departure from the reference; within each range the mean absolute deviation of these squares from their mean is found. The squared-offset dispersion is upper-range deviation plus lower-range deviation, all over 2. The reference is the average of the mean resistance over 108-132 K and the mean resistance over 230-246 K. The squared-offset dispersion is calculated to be 86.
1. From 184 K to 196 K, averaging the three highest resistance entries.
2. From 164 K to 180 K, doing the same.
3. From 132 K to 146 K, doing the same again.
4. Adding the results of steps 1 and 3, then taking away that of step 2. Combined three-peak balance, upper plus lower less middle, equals 231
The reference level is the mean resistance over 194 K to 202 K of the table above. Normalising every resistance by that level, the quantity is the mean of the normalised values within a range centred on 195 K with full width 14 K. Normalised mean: 1.02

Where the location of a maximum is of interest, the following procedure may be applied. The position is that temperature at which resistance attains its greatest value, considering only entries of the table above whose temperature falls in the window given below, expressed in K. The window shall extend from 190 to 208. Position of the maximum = 195 K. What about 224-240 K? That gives 225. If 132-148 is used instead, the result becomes 143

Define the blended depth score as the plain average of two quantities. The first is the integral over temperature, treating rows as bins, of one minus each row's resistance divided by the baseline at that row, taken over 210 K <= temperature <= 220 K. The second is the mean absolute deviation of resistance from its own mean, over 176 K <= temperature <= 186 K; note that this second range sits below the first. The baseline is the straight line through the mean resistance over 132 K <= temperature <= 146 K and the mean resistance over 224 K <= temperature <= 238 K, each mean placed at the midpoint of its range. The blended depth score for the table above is 1.2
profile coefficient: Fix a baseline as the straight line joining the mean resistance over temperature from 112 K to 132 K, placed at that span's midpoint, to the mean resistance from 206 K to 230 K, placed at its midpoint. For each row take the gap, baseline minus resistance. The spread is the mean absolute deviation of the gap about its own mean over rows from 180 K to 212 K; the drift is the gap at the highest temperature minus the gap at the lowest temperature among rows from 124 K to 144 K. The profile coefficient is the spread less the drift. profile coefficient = 23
